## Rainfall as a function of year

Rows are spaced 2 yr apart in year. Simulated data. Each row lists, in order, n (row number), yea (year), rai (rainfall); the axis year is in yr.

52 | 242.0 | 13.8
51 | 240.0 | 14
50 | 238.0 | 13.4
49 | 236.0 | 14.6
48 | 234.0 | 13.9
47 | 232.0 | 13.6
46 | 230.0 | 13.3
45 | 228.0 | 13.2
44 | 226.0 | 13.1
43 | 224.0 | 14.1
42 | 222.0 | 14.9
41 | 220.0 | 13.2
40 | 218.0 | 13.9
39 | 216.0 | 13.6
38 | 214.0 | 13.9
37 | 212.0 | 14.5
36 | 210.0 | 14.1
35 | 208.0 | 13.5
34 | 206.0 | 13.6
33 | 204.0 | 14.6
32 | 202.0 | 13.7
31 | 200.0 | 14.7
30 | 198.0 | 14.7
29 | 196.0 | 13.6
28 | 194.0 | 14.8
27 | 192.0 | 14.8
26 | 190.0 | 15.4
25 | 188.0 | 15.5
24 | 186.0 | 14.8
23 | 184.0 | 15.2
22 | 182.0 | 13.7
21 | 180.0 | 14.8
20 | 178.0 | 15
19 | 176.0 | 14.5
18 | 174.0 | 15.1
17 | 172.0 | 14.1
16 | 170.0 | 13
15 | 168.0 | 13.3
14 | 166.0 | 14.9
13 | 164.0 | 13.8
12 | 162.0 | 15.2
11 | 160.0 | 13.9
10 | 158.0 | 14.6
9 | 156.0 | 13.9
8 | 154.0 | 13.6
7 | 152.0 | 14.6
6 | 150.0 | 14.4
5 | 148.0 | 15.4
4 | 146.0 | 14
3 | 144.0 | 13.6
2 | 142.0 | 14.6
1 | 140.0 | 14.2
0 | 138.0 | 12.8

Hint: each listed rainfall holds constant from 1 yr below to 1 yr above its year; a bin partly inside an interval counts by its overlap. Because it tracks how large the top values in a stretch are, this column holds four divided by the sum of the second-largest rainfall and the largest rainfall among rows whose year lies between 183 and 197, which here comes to 0.129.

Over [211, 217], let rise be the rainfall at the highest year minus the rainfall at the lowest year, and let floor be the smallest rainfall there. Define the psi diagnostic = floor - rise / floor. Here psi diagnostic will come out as 13.7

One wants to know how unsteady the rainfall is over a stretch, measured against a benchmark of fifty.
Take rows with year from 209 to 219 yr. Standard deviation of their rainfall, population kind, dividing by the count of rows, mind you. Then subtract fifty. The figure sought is -49.7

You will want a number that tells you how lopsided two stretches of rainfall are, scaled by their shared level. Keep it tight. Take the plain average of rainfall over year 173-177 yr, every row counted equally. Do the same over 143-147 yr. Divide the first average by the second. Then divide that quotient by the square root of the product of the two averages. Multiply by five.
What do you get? 0.375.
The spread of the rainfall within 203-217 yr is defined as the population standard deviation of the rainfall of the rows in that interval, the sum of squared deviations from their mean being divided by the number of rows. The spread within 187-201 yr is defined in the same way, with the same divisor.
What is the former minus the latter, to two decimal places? -0.16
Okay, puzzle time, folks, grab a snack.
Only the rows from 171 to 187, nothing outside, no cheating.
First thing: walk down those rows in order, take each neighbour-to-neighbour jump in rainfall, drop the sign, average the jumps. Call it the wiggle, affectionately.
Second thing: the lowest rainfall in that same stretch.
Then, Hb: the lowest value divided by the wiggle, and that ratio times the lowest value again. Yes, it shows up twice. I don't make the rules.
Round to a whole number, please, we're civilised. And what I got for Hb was 248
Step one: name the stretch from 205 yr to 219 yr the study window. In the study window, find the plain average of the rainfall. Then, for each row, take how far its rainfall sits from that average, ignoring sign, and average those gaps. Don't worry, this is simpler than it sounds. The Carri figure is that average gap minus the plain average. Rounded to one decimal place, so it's -13.6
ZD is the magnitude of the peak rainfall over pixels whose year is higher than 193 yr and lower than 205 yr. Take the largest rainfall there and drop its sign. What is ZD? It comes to 14.80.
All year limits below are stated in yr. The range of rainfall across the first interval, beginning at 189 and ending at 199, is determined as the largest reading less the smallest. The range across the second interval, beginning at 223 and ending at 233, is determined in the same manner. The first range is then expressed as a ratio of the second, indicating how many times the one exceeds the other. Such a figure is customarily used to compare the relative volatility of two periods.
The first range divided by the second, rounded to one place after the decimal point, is 1.8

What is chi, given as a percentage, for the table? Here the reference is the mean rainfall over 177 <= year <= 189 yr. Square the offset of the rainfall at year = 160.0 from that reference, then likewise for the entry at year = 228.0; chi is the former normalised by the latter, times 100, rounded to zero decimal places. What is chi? 33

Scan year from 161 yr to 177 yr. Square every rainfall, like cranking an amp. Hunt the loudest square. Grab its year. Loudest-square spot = 162.0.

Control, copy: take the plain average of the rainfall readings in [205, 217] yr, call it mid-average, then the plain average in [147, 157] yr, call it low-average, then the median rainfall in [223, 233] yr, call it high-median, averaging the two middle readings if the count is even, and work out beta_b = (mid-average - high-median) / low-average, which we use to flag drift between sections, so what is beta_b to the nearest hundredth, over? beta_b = 0.04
